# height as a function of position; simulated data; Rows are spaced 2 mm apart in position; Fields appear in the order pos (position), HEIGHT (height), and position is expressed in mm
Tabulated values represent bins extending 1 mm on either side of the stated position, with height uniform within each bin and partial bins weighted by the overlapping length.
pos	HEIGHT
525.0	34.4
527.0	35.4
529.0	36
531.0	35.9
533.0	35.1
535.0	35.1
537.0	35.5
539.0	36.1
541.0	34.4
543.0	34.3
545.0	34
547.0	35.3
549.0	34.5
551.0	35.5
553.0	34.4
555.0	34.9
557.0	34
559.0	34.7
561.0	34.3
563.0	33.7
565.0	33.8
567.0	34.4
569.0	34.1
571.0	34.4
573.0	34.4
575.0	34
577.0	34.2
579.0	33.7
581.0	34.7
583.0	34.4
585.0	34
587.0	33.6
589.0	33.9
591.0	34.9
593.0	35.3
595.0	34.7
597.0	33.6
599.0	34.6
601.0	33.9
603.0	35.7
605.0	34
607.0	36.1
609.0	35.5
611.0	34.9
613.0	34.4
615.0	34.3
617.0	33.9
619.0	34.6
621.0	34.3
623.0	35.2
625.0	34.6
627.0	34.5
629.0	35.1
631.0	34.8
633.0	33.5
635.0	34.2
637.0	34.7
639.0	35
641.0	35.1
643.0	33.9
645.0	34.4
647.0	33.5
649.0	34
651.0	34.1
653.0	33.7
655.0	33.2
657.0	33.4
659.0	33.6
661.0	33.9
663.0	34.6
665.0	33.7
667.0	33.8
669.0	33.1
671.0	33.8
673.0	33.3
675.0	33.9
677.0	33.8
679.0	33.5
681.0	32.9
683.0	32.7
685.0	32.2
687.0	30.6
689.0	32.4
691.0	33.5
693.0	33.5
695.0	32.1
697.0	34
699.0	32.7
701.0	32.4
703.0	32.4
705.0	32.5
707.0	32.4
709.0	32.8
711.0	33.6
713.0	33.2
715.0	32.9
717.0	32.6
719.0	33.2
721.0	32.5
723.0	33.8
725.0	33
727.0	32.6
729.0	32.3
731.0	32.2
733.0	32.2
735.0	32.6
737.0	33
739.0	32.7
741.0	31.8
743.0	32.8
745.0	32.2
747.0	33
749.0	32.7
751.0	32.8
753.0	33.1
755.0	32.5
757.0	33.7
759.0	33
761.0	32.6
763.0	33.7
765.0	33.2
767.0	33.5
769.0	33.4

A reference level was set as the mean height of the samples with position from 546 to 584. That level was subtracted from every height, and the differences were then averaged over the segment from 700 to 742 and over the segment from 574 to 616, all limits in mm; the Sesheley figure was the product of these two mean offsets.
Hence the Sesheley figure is -0.18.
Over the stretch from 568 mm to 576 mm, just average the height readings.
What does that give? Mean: 34.2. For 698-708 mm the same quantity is 32.5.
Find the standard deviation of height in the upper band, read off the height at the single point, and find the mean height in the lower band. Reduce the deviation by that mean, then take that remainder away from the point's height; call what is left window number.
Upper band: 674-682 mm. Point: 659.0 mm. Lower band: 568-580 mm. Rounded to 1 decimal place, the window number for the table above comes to 67.3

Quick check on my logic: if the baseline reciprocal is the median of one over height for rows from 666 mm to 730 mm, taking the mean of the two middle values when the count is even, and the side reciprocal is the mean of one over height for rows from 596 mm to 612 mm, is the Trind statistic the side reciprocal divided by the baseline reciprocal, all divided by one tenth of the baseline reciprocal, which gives 311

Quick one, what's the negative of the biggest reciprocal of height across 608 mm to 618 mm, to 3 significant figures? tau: -0.0295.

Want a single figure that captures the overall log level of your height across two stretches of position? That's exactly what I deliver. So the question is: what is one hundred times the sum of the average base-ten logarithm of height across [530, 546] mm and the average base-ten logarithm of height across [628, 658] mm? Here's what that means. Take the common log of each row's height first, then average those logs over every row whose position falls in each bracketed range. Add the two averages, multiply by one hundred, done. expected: 308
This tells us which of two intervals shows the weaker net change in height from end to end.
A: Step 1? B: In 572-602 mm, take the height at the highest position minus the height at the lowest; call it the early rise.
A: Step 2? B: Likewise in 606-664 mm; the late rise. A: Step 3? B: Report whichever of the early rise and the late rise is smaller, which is -1.50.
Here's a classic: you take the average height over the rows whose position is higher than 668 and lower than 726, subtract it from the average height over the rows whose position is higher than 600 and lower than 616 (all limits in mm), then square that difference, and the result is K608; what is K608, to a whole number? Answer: 4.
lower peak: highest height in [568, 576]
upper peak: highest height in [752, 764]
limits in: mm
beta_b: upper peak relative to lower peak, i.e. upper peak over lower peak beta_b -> 0.980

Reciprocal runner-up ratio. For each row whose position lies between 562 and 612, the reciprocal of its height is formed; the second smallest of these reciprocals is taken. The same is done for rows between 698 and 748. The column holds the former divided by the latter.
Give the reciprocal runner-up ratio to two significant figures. 0.94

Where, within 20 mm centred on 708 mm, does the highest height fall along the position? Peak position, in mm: 711.0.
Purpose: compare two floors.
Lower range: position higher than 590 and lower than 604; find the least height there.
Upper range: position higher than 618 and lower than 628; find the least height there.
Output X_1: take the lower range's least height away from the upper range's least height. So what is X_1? 0.7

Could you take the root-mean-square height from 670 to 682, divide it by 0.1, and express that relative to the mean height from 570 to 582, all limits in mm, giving 9.8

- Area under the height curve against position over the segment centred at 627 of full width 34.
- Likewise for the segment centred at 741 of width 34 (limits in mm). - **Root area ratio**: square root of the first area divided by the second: 1.03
